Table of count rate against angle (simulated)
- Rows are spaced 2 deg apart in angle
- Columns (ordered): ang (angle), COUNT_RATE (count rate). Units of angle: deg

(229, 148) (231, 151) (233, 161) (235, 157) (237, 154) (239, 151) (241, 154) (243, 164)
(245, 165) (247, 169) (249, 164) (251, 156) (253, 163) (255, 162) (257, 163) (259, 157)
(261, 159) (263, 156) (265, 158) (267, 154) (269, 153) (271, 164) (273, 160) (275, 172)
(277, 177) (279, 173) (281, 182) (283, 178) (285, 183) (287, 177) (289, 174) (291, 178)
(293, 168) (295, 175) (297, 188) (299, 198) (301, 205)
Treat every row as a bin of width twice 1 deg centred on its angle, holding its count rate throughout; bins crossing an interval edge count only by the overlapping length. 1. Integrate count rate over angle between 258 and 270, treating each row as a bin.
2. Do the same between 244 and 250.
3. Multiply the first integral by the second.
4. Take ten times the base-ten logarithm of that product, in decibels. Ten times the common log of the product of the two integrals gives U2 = 62.7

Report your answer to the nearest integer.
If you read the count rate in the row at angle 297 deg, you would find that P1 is 188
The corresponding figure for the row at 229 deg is 148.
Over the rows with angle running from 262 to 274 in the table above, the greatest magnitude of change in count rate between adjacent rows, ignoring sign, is 11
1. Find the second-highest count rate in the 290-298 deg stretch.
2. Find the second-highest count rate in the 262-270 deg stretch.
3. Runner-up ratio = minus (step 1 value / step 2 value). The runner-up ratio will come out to -1.14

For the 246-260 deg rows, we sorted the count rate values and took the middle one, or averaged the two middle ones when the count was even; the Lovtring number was 163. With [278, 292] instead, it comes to 178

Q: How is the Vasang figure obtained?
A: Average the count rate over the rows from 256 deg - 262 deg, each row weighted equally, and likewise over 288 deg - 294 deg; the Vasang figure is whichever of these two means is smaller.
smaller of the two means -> 160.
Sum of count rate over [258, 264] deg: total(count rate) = 472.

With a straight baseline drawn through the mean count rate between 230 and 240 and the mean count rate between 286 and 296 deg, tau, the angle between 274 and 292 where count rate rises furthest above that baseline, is 281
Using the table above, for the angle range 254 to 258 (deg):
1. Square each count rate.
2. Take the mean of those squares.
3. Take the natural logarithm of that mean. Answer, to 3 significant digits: 10.2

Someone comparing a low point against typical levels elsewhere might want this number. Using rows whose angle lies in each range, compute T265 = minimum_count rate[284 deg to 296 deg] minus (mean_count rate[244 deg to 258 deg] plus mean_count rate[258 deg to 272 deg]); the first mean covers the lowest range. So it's -152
